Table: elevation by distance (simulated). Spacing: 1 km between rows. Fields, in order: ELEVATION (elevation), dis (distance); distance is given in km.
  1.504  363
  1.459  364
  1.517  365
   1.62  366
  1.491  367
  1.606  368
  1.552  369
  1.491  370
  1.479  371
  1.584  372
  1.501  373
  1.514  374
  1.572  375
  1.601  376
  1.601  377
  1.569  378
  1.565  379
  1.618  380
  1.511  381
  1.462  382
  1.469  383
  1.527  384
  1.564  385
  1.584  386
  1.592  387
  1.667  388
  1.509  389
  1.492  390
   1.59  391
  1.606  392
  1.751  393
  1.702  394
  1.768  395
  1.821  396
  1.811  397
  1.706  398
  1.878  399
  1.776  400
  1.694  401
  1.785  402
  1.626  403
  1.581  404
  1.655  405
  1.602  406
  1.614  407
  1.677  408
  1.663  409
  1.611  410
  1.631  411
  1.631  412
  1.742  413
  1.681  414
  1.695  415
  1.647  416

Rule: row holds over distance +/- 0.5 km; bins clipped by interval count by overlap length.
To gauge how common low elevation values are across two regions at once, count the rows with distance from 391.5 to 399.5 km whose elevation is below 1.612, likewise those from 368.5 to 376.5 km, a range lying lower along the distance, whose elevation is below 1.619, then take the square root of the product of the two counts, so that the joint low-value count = 2.8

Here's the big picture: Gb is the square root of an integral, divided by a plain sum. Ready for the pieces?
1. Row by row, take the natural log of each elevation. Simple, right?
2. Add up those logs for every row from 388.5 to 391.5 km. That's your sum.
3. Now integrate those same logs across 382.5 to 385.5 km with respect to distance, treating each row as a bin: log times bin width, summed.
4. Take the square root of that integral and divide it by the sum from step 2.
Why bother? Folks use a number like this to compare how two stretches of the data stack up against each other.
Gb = 0.88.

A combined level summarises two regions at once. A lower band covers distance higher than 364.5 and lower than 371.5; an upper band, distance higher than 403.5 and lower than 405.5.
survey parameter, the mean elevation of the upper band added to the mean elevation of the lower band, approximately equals 3.15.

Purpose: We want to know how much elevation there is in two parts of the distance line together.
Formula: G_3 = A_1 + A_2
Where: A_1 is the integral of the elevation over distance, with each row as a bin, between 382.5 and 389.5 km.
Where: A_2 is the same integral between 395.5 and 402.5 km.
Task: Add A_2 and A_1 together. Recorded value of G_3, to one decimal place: 23.4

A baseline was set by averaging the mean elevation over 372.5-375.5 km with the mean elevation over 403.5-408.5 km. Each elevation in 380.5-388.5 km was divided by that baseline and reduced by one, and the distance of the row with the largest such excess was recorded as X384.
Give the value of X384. 388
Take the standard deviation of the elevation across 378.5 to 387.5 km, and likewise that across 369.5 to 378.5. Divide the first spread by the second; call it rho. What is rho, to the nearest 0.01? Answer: 1.11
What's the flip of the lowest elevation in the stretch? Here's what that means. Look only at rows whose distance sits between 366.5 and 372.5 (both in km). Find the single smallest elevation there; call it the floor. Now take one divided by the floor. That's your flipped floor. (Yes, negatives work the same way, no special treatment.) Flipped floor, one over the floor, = 0.676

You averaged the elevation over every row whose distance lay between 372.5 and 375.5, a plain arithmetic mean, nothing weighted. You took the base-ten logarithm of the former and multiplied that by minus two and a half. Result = -0.46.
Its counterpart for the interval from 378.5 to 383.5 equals -0.46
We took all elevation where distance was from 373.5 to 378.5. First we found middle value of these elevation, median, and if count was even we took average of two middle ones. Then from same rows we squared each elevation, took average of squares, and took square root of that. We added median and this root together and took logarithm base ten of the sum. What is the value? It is 0.497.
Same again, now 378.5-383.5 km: 0.482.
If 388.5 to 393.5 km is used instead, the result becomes 0.503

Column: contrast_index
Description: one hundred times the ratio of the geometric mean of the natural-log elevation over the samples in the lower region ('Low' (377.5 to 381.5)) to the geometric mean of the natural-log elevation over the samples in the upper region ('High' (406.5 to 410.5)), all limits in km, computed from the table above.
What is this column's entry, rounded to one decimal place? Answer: 90.4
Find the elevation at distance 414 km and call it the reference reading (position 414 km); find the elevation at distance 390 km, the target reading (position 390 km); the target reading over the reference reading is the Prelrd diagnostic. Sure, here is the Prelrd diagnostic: 0.89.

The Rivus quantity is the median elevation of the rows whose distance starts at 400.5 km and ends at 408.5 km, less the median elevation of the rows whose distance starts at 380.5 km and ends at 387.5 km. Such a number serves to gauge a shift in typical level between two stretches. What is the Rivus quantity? 0.11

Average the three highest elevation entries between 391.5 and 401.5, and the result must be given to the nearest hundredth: 1.84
